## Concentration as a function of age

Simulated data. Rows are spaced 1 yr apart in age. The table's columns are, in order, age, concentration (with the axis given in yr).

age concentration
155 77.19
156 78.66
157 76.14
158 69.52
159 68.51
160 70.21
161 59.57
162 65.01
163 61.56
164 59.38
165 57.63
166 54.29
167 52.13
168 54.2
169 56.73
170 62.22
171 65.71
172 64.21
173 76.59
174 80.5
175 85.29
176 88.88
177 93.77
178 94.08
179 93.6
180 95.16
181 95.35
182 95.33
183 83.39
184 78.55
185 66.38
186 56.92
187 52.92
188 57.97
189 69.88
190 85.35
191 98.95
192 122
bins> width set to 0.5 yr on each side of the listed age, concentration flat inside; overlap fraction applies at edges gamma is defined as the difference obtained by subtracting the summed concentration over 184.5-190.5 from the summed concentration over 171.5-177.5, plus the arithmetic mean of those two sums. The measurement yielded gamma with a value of 539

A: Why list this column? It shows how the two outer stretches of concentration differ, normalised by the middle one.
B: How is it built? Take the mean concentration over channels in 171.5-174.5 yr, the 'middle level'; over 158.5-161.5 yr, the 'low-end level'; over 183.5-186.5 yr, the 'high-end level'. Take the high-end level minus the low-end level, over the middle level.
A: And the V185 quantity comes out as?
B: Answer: 0.0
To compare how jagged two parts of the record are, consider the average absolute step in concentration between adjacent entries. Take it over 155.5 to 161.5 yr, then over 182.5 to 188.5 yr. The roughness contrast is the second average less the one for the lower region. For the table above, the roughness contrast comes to 2.6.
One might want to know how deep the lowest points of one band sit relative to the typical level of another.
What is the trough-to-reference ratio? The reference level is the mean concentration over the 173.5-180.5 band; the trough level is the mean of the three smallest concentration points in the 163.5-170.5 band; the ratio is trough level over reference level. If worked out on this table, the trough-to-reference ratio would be 0.6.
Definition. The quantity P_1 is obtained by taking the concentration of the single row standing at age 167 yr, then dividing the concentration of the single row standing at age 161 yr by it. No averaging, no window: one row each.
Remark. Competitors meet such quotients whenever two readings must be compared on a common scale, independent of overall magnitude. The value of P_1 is 1.14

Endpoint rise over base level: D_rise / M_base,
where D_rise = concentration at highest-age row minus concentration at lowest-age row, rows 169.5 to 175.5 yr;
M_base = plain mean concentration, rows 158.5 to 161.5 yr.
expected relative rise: 0.35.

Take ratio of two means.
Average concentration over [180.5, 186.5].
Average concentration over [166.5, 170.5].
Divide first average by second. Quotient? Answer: 1.41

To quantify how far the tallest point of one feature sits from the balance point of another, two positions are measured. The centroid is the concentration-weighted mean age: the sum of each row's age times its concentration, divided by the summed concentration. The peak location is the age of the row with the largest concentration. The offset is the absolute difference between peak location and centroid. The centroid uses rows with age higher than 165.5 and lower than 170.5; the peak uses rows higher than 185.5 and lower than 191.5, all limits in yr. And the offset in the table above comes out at 22.9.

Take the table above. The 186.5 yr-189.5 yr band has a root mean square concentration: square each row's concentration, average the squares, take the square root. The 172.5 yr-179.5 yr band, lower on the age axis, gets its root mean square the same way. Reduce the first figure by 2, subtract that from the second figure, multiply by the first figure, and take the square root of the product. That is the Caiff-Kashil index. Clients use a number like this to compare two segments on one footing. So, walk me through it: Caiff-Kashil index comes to 42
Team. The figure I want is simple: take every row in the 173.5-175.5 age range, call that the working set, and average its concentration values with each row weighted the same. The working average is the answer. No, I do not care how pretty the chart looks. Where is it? 82.9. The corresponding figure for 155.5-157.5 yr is 77.4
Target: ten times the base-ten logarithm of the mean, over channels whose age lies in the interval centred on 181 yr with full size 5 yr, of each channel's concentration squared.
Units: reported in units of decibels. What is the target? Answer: 39.3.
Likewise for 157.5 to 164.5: 36.3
